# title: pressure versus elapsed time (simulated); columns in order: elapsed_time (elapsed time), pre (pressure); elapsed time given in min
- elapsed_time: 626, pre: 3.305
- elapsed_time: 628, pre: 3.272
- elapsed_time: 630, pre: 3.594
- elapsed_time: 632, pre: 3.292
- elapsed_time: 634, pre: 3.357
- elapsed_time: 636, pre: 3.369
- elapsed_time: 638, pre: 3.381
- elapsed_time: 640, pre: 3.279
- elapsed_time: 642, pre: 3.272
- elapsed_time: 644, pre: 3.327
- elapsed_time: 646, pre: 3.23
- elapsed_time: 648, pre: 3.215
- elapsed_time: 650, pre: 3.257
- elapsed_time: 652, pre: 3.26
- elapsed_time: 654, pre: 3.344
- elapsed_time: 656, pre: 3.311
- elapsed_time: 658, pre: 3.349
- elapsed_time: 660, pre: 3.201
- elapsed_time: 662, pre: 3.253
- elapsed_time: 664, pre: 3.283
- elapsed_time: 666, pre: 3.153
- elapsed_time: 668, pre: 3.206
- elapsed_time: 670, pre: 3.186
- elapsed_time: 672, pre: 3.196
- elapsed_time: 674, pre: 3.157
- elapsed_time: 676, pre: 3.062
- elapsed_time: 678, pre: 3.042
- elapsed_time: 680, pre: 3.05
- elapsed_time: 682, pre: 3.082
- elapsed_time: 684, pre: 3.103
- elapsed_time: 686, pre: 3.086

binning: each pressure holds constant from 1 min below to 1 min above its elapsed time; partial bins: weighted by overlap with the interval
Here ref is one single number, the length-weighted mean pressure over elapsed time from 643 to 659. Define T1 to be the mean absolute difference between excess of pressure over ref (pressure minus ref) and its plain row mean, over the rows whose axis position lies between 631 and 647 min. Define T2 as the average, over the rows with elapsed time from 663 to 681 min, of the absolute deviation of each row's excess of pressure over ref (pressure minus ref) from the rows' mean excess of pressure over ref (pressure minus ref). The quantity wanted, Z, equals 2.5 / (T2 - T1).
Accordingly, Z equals 128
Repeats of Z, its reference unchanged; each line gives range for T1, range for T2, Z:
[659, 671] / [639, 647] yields -245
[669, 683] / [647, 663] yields -186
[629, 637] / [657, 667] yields -64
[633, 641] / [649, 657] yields 3333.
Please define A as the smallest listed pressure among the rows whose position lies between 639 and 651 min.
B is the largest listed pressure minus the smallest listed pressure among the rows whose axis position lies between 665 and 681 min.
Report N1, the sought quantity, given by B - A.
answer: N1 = -3.05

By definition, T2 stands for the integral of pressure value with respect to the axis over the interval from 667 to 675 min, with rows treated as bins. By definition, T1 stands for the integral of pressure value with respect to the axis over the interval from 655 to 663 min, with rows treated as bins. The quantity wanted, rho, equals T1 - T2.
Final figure 0.7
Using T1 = 26.2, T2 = 25.5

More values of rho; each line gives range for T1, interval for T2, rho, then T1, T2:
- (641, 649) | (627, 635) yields -0.9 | 26.1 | 27.0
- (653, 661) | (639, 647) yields 0.2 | 26.4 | 26.2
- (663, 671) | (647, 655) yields -0.5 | 25.7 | 26.2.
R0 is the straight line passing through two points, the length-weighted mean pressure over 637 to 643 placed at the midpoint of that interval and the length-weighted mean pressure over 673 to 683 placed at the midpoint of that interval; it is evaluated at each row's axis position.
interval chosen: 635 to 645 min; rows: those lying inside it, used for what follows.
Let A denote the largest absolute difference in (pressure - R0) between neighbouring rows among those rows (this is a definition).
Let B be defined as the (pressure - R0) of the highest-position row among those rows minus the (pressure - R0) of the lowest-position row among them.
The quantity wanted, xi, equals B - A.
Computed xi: -0.083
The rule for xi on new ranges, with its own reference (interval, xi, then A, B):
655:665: -0.115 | 0.136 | 0.02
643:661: -0.164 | 0.136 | -0.03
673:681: -0.153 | 0.083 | -0.07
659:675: -0.076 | 0.118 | 0.04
